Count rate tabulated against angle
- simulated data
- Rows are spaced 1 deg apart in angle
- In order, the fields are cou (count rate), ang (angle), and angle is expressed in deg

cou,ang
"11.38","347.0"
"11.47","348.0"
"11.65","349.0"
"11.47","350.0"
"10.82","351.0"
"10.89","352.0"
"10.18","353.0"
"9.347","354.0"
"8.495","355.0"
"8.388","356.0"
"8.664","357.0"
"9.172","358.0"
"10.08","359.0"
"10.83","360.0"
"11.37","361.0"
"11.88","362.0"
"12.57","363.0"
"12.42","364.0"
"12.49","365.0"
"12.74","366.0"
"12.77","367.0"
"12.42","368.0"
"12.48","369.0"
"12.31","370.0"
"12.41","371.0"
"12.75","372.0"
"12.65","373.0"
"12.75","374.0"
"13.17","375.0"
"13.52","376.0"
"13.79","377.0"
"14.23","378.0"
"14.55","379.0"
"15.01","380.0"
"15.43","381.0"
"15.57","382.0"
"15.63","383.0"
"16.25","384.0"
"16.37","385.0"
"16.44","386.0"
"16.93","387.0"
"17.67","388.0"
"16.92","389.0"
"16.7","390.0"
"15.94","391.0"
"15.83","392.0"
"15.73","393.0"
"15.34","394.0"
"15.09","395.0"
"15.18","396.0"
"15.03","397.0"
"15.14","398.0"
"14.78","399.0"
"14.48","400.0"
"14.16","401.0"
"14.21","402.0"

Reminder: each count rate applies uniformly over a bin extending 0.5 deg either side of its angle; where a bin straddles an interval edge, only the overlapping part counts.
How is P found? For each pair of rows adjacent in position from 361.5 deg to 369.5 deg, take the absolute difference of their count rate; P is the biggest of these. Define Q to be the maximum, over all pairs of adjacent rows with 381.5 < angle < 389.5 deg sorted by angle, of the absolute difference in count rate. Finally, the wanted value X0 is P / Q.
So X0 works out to 0.92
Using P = 0.69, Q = 0.75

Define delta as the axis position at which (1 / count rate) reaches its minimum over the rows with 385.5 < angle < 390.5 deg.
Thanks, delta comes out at 388.0 deg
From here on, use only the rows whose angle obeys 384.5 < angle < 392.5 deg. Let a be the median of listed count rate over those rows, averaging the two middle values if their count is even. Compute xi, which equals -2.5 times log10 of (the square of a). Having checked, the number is -6.1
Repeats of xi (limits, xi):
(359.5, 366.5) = -5.5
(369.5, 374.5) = -5.5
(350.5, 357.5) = -4.9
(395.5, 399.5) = -5.9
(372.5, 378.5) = -5.6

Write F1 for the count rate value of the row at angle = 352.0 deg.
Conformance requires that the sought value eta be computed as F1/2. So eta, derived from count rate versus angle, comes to 5.4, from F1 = 10.89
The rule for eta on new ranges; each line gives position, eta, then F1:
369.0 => 6.2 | 12.48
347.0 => 5.7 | 11.38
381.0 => 7.7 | 15.43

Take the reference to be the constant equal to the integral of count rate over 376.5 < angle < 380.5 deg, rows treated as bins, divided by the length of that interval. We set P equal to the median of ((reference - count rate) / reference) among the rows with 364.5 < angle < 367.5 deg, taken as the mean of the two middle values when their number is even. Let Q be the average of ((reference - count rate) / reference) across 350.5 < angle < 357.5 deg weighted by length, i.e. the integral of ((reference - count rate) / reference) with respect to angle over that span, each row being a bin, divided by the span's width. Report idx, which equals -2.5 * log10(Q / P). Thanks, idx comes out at -1.2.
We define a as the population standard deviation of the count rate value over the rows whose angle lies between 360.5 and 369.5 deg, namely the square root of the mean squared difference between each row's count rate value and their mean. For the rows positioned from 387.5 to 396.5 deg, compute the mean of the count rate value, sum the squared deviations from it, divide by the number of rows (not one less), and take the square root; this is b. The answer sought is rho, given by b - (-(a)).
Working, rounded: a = 0.42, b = 0.8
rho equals 1.25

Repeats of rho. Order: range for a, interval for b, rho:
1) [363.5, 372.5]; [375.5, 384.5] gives 1.03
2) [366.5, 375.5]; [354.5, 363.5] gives 1.73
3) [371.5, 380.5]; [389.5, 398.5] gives 1.33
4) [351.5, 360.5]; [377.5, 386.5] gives 1.66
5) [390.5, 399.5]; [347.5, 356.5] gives 1.58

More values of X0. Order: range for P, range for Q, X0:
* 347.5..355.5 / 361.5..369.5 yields 1.23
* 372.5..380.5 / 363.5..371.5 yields 1.31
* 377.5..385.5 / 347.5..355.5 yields 0.73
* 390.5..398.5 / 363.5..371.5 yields 1.11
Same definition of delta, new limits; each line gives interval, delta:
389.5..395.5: 390.0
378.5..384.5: 384.0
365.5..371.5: 367.0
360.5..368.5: 367.0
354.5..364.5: 363.0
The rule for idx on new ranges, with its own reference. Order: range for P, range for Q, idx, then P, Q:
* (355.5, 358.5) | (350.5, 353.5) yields 0.5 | 0.40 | 0.26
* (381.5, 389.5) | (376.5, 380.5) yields 39.3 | -0.14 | 0.00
